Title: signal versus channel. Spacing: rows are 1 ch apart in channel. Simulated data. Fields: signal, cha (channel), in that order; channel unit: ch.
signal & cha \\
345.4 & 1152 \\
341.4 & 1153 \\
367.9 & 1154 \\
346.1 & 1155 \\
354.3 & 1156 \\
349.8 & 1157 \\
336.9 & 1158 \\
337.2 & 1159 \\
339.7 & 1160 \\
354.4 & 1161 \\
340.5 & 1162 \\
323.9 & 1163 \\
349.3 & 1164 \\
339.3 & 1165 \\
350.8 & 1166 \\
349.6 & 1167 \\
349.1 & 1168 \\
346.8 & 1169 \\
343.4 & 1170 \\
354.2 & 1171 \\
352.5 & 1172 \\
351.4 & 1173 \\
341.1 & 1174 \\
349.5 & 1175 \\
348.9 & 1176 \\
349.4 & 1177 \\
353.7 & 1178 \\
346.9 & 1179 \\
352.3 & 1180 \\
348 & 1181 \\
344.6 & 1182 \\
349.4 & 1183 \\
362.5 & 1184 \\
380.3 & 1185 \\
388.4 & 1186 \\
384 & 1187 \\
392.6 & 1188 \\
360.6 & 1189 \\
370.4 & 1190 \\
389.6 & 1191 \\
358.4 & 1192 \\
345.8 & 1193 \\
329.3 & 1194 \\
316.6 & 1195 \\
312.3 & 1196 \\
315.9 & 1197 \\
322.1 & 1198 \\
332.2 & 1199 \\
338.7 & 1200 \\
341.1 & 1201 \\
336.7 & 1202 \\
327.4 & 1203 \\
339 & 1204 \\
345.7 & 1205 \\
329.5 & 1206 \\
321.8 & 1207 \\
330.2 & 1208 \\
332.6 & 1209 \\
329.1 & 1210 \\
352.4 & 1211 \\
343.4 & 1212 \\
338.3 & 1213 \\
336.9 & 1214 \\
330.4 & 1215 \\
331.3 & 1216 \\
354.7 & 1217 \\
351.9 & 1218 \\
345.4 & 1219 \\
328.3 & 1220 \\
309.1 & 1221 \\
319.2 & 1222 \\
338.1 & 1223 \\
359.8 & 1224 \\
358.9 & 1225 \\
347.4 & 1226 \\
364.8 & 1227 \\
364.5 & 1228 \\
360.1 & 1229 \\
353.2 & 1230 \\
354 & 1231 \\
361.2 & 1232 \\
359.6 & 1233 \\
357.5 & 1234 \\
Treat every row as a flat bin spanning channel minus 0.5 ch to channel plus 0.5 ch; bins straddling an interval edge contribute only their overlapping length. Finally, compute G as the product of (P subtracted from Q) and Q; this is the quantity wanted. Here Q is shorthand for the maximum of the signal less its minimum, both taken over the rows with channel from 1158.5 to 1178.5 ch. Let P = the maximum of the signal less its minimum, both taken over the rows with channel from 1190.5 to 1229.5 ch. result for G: -1525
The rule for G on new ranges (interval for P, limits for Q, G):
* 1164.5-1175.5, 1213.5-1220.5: 304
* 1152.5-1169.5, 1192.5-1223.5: 73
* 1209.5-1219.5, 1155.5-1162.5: -142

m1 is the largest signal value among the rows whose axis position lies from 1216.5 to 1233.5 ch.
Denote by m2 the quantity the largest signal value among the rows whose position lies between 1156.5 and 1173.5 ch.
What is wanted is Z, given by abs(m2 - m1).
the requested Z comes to 10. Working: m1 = 364.8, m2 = 354.4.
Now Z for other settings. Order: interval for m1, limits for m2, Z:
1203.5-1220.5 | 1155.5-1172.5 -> 0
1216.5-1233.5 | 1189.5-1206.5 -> 25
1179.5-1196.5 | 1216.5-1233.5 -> 28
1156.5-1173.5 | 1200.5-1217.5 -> 0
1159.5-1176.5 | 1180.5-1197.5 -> 38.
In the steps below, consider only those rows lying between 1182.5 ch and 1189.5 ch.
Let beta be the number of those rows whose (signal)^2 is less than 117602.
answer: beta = 0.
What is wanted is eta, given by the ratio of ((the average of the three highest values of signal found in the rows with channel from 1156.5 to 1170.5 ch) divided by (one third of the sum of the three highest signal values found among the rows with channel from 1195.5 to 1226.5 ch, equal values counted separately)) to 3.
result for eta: 0.33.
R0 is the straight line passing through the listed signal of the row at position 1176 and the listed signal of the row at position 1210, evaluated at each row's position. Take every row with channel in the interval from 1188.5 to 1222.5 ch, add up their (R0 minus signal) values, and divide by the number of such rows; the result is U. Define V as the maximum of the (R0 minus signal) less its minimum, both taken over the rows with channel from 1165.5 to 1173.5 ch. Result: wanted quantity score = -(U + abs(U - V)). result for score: -11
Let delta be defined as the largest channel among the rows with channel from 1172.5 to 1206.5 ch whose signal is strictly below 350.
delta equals 1206 ch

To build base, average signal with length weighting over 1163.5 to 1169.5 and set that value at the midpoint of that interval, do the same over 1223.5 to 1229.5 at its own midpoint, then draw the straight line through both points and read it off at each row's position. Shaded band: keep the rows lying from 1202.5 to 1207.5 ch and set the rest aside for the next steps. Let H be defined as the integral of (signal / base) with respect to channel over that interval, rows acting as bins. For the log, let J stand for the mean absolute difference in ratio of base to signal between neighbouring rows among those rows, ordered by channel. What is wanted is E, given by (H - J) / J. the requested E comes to 139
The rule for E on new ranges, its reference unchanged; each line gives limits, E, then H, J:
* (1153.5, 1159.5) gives 225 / 6.1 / 0.027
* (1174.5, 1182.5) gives 765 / 8.0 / 0.010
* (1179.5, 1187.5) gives 394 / 8.3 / 0.021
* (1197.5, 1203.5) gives 270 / 5.6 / 0.021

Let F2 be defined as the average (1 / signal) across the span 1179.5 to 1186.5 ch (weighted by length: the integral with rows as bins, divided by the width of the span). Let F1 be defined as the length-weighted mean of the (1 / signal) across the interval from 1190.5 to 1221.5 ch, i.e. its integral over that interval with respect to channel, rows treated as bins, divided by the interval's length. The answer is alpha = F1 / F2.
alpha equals 1.07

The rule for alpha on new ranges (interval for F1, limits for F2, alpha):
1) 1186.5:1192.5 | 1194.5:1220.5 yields 0.89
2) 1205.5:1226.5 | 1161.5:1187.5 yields 1.04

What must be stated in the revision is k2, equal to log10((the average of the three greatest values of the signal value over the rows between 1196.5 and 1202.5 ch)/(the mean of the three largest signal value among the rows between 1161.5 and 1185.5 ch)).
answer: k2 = -0.033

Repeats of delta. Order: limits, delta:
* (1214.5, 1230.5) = 1226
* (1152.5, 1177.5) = 1177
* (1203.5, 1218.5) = 1216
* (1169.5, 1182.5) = 1182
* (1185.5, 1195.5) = 1195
